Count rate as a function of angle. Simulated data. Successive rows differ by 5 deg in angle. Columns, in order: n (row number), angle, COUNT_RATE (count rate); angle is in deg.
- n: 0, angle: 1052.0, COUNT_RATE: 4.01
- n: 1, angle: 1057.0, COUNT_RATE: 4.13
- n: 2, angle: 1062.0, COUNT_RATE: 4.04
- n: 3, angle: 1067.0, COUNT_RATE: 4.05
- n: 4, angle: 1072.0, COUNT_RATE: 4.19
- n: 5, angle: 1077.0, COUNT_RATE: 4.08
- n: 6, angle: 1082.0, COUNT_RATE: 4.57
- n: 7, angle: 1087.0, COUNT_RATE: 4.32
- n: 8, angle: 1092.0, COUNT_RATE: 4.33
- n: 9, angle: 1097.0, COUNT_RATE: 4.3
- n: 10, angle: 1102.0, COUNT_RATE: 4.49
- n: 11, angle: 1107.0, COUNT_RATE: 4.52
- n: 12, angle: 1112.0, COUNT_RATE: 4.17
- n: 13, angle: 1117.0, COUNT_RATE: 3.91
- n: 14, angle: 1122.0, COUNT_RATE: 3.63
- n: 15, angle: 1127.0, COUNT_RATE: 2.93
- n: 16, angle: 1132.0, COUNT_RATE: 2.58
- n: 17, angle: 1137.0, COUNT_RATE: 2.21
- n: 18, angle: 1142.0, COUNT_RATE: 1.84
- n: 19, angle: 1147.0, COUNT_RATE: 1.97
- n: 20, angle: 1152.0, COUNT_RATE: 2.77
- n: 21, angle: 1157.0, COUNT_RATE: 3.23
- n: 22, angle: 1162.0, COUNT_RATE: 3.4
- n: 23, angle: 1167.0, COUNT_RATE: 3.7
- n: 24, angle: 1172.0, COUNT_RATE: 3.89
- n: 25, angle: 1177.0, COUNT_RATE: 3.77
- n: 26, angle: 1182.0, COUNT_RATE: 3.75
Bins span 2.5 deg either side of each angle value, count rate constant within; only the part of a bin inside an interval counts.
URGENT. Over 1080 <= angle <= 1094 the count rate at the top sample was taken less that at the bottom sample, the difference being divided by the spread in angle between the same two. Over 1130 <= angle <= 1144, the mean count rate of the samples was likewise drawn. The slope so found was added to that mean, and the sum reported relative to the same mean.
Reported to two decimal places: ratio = 0.99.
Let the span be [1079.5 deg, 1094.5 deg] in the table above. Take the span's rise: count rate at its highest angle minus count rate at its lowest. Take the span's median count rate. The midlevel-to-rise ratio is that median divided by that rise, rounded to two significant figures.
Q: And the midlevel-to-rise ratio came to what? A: -18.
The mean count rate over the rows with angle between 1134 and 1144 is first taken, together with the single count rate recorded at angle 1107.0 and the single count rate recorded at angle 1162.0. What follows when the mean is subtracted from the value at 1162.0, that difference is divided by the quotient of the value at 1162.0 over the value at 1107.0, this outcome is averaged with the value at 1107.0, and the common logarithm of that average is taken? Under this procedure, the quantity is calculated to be 0.50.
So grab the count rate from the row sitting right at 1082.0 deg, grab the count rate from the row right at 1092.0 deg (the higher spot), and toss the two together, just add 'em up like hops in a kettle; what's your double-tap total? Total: 8.9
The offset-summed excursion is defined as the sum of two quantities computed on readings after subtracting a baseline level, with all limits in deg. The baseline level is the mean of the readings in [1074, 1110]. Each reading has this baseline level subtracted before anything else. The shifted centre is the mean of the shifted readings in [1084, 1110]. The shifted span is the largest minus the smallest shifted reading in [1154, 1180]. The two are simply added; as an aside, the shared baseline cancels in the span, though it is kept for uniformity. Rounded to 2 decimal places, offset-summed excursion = 0.68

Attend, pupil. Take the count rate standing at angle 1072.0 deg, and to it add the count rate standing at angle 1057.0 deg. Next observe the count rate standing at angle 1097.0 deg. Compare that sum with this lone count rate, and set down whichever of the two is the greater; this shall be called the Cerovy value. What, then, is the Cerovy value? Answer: 8.3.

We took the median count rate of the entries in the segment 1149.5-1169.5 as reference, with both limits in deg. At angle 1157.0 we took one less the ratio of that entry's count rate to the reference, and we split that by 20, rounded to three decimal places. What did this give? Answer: 0.001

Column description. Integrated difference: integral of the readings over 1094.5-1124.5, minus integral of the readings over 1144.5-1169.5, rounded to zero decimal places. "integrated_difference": 50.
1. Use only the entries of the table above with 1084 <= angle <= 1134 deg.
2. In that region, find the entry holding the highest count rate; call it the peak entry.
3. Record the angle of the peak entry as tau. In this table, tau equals 1107.0 deg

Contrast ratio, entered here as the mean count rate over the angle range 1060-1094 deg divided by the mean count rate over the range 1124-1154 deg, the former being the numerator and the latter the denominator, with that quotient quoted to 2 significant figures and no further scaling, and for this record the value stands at 1.8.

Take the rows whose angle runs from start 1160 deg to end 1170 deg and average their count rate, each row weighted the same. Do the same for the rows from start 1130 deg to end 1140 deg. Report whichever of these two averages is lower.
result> 2.4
